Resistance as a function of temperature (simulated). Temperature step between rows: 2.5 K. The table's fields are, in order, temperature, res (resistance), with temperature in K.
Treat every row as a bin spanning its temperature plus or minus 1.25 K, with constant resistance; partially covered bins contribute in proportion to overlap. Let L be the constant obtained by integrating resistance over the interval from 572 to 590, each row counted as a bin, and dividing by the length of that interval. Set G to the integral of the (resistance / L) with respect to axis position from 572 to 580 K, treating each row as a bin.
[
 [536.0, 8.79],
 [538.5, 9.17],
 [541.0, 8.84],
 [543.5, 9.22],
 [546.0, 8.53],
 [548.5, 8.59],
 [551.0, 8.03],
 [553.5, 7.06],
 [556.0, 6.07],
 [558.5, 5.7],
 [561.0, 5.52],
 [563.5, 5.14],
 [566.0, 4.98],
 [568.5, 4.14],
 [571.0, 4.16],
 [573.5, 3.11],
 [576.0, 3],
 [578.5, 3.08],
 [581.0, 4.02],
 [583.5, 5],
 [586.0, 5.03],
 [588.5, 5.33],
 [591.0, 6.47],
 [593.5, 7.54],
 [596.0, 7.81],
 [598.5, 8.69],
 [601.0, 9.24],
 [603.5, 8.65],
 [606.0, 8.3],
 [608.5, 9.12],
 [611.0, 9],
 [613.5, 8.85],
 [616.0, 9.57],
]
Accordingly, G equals 6 K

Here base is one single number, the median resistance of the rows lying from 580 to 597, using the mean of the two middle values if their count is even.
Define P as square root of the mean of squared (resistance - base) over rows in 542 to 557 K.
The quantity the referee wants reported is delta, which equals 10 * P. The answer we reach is 28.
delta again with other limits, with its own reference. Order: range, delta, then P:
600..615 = 35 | 3.5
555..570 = 6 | 0.6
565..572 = 10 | 1.0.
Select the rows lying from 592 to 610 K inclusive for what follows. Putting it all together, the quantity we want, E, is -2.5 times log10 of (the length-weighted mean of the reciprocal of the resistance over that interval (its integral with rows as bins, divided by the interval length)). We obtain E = 2.3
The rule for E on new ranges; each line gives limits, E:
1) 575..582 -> 1.3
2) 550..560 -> 2.0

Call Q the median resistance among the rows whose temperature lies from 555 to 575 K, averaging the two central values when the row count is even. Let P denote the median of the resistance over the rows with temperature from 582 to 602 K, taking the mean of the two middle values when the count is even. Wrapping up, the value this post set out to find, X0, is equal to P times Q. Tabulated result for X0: 35.4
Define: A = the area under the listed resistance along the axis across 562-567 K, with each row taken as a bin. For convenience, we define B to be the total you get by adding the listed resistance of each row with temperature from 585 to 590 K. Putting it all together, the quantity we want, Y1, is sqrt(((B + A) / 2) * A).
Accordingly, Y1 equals 21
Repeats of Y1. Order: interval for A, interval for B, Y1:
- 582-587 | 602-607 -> 23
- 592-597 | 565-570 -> 30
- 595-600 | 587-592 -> 33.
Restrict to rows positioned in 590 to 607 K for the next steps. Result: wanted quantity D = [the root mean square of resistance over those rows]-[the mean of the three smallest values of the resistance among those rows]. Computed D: 0.87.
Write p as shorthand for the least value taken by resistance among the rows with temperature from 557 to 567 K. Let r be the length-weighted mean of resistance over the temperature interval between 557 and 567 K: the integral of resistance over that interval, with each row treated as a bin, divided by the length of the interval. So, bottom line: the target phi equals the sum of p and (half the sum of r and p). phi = 10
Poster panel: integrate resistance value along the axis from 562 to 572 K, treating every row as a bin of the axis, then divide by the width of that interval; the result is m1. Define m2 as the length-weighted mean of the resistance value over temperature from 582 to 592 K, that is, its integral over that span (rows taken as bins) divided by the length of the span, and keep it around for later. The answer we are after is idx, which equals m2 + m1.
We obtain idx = 10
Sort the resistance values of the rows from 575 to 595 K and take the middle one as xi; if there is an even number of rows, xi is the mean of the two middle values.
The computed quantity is 5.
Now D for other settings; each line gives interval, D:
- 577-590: 0.54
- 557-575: 0.95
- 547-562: 1.16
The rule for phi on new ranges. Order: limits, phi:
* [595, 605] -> 16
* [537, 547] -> 17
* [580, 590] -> 8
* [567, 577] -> 6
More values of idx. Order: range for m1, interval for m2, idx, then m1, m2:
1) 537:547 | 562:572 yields 14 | 9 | 4.6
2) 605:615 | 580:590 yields 14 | 9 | 4.9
